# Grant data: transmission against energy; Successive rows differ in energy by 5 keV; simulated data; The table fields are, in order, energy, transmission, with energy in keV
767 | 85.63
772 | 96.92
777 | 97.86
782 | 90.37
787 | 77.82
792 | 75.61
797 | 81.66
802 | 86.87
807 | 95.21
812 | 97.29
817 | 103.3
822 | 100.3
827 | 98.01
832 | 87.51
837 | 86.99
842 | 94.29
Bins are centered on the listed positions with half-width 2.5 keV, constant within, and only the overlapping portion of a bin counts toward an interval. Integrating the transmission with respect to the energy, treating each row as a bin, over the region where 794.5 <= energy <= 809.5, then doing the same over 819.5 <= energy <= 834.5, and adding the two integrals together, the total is 2748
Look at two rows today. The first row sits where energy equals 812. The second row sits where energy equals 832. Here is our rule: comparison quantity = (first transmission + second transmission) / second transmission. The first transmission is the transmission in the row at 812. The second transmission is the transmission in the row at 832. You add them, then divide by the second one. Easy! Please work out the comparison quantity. 2.11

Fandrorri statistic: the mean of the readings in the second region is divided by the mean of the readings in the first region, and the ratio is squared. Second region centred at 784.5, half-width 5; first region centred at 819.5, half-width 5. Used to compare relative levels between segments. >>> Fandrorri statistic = 0.7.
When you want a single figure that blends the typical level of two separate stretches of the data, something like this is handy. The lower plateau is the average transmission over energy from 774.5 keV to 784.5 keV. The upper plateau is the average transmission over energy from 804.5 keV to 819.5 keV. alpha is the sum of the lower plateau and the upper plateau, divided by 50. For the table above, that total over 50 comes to 3.9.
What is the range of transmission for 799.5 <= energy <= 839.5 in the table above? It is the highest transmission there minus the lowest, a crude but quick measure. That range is 16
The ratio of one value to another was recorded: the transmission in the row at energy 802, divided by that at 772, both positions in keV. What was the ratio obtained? 0.90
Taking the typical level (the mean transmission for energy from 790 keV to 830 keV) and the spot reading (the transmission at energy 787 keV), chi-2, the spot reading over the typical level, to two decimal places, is 0.84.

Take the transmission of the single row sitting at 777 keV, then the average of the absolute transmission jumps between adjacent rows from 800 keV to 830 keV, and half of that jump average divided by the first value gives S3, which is 0.0222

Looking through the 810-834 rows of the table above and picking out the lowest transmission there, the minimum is 87.51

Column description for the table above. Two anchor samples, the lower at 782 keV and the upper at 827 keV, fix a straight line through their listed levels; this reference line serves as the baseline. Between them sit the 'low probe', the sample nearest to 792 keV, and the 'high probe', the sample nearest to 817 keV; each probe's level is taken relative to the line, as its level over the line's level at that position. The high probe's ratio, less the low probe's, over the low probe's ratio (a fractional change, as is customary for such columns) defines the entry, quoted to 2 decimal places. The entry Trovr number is 0.31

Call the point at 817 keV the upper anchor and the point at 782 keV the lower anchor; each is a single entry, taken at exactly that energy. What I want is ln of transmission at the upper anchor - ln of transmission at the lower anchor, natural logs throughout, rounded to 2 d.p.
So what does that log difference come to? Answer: 0.13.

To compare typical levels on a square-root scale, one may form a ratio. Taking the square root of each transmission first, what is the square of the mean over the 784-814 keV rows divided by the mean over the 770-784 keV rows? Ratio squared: 0.90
